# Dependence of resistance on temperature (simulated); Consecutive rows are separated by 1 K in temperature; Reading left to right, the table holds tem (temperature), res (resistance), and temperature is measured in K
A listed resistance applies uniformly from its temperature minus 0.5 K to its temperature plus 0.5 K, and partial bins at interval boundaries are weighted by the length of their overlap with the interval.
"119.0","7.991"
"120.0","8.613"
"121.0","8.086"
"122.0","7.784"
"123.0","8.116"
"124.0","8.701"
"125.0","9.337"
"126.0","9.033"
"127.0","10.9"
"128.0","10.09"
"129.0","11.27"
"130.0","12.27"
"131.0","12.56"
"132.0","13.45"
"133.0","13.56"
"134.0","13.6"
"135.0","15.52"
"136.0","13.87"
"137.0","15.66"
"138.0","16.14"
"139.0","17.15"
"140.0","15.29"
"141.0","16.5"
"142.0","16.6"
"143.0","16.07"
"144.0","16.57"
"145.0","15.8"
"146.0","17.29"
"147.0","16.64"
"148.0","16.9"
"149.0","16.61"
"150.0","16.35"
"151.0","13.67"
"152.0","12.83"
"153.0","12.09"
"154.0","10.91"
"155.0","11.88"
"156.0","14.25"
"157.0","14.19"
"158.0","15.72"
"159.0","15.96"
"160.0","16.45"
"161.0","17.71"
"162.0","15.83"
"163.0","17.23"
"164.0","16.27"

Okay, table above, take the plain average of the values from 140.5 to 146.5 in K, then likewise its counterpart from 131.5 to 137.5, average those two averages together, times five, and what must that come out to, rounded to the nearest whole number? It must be 77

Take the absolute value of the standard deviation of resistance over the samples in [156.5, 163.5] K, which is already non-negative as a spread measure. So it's 1.1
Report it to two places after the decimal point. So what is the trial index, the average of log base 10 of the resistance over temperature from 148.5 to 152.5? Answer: 1.17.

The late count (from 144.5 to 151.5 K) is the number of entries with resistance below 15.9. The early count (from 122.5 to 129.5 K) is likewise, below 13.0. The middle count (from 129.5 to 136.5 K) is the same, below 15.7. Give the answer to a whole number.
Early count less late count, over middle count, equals 1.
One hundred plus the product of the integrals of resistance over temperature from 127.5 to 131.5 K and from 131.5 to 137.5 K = 4057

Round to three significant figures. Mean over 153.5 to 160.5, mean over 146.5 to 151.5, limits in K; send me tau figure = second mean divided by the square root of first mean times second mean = 1.06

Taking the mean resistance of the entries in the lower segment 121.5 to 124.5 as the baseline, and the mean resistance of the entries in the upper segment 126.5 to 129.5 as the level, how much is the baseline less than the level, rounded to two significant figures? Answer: 2.6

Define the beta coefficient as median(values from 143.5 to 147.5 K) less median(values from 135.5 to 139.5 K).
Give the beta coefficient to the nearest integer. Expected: 1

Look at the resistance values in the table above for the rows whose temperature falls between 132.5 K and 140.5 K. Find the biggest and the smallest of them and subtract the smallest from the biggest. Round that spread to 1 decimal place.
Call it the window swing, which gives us 3.6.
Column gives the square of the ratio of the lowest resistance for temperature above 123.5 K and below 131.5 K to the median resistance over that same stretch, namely 0.69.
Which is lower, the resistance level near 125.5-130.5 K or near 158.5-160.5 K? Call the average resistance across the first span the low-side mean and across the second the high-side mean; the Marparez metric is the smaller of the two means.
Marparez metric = 10.7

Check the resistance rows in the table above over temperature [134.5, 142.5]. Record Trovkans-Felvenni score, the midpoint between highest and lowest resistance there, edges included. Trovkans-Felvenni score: 15.5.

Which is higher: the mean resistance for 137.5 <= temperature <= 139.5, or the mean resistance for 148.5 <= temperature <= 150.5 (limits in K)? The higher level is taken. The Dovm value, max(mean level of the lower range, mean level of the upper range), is 16.6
